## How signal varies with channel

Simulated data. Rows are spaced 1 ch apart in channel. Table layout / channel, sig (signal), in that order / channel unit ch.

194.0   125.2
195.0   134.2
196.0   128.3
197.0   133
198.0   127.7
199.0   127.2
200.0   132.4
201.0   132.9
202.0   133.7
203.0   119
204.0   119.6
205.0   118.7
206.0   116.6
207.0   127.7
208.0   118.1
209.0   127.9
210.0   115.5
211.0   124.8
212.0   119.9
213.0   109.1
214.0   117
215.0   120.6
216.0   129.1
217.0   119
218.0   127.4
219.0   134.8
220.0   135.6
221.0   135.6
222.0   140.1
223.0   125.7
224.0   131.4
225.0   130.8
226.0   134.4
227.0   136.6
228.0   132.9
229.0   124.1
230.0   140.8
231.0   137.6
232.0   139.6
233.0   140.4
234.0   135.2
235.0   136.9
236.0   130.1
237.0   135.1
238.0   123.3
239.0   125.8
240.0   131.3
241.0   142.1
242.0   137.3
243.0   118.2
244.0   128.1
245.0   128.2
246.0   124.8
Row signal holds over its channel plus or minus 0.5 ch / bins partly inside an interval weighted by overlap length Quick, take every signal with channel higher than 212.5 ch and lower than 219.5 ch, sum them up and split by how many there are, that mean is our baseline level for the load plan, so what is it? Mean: 122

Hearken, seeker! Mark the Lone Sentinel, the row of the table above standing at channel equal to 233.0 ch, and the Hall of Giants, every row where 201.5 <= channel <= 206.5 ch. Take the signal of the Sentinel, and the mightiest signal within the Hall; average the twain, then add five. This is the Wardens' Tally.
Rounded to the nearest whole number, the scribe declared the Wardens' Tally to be 142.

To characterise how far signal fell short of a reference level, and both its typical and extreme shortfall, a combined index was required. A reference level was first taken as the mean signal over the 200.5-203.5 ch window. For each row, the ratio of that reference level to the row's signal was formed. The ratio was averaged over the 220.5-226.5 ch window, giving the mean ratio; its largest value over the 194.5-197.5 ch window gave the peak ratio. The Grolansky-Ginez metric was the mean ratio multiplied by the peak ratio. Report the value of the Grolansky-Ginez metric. 0.969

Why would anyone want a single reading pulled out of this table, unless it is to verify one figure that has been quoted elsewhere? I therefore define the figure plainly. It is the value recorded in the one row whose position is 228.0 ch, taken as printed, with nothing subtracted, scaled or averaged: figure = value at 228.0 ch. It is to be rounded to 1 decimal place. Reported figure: 132.9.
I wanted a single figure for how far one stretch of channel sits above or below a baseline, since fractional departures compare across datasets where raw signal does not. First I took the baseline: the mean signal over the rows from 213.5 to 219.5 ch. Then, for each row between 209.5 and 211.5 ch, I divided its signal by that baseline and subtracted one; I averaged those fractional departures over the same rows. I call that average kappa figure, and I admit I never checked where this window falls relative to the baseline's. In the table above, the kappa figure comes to -0.04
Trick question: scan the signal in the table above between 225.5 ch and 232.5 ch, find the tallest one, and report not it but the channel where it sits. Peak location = 230.0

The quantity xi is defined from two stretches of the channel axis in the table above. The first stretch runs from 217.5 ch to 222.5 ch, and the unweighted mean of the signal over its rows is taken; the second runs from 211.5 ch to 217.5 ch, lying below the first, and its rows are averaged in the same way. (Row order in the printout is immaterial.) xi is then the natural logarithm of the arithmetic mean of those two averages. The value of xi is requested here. 4.84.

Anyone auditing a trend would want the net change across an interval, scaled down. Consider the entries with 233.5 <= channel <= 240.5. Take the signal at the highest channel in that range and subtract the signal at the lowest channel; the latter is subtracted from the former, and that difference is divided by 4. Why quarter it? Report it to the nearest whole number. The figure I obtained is -1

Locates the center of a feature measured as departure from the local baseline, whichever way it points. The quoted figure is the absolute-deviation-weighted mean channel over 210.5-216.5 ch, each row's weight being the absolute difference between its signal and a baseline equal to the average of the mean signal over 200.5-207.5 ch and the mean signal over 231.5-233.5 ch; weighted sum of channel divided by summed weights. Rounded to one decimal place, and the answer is 213.3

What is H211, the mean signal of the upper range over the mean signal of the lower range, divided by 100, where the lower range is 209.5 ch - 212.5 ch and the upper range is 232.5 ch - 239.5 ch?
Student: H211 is 0.0110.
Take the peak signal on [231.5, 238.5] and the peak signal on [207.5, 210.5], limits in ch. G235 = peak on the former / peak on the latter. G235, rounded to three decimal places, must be 1.098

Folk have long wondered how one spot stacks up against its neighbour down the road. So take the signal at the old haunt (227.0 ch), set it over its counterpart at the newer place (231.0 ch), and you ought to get 0.99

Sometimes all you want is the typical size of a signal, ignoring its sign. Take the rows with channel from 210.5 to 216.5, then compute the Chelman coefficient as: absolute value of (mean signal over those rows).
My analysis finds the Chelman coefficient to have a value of 120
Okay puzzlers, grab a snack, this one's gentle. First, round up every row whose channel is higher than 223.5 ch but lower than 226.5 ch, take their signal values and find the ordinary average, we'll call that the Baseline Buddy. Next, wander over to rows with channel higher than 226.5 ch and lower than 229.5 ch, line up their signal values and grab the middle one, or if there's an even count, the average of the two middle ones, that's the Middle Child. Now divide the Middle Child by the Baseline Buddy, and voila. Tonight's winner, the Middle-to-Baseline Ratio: 1.01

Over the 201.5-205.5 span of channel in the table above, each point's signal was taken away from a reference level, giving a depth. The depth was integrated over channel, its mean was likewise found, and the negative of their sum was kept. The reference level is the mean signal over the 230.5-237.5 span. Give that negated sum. -68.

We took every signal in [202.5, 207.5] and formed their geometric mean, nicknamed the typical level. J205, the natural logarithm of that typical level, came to 4.79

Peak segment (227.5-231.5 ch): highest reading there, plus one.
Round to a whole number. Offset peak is 142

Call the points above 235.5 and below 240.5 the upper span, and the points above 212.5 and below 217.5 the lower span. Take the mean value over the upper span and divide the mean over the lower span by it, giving 0.92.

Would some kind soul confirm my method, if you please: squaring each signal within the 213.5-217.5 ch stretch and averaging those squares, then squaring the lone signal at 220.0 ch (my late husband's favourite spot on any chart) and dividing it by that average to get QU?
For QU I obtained 1.25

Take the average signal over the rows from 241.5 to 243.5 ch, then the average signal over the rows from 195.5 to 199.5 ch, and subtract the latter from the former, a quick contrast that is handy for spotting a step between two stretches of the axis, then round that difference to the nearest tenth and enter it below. -1.3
